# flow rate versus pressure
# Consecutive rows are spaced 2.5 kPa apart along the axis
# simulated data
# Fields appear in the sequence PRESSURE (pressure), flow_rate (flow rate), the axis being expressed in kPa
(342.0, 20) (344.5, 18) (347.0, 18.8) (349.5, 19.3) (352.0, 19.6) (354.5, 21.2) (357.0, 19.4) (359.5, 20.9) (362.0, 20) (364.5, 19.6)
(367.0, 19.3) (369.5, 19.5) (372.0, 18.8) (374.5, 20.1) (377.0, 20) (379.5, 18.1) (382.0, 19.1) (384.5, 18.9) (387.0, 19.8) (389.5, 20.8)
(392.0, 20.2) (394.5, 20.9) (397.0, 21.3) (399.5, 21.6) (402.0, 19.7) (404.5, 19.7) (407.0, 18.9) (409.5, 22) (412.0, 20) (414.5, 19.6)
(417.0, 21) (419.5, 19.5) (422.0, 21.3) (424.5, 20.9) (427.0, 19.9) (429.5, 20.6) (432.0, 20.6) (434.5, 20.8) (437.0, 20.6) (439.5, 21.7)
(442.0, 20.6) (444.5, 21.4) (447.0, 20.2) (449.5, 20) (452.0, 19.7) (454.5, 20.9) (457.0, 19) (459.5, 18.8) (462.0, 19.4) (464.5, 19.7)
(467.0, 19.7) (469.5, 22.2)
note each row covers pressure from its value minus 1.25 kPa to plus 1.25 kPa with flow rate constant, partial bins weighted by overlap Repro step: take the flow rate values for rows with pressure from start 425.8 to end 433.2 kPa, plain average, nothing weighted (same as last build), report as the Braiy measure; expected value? 20.4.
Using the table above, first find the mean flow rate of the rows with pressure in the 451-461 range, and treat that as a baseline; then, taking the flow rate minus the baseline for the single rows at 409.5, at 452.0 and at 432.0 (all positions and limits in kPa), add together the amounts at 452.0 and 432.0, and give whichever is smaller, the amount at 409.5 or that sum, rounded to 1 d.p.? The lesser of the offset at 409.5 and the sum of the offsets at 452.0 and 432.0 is 1.1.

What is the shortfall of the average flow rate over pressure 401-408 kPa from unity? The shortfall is -18.4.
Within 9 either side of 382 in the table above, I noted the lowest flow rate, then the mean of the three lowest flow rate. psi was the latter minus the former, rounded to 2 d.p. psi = 0.60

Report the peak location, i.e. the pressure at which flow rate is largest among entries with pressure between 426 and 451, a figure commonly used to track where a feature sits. 439.5 kPa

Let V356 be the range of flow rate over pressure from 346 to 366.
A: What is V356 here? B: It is 2.4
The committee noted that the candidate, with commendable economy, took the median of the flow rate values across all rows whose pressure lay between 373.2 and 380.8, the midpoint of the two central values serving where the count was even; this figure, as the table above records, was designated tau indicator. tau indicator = 20.0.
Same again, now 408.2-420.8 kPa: 20.0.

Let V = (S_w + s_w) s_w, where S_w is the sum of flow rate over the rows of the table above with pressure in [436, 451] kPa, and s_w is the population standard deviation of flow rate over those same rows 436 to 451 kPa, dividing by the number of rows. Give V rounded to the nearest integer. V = 76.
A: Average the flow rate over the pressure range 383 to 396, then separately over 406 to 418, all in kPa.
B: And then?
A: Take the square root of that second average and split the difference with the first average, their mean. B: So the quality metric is 12.3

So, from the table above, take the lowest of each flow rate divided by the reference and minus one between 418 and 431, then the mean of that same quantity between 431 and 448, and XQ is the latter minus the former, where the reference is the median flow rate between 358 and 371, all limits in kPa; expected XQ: 0.069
